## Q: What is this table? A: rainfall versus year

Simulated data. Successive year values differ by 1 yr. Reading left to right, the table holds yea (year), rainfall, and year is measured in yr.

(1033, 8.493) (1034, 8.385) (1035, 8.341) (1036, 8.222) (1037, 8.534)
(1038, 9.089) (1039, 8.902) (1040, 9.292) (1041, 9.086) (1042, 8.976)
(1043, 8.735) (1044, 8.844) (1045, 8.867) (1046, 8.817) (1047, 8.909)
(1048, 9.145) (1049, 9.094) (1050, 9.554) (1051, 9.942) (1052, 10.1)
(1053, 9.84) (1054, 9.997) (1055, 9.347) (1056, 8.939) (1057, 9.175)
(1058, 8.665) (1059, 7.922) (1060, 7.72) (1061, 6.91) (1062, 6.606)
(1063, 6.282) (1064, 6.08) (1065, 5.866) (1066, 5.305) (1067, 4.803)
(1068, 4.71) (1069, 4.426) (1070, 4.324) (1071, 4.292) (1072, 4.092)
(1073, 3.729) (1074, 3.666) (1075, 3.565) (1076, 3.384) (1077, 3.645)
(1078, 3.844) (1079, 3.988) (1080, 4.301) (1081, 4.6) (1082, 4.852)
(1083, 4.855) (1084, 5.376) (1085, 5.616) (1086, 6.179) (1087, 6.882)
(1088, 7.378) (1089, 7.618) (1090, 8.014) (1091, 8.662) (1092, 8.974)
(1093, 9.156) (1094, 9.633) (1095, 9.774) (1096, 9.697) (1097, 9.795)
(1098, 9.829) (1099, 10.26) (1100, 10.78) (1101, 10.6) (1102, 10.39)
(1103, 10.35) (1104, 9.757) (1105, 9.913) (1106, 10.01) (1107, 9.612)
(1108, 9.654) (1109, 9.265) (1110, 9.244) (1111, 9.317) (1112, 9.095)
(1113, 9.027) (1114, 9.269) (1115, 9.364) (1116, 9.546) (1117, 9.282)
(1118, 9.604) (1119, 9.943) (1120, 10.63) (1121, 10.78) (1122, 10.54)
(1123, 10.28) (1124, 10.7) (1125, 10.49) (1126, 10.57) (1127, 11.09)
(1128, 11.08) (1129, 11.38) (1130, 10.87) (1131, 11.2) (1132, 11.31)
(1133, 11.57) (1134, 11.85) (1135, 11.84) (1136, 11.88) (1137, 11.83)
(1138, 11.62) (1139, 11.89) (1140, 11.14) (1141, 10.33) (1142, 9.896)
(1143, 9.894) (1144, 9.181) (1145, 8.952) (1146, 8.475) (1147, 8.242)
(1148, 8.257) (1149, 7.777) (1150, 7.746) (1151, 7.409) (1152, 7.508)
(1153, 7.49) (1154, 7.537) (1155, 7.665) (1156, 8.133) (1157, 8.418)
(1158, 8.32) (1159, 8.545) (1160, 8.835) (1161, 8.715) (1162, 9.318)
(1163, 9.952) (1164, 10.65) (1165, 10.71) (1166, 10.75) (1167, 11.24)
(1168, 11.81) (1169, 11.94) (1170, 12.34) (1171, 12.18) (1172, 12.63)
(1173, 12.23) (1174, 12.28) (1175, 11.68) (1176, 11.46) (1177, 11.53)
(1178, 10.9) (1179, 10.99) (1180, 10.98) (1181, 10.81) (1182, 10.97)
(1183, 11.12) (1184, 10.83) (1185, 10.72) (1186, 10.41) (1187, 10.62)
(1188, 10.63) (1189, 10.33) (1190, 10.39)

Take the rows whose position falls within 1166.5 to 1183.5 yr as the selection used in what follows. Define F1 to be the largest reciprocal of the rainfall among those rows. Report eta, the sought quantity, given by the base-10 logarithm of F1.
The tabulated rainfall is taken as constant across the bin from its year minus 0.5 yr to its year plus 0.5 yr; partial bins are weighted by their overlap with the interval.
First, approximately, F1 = 0.093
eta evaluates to -1.03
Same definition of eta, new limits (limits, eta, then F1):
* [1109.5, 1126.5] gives -0.96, 0.111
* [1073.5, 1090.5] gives -0.53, 0.296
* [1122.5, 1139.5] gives -1.01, 0.097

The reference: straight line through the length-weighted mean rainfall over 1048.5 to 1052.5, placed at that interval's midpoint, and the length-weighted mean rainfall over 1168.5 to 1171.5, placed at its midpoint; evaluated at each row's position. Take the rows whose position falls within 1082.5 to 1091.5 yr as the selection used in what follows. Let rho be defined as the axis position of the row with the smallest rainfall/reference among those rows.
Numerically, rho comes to 1083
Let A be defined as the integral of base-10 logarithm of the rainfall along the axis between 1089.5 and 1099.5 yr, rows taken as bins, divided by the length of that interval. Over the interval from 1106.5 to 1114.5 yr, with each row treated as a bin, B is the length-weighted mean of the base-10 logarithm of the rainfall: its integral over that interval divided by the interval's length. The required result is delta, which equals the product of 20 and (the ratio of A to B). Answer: 20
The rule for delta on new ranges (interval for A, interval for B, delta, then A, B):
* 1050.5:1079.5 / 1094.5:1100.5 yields 15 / 0.76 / 1.00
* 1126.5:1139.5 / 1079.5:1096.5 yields 25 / 1.06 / 0.84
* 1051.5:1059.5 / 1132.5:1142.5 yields 18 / 0.96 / 1.06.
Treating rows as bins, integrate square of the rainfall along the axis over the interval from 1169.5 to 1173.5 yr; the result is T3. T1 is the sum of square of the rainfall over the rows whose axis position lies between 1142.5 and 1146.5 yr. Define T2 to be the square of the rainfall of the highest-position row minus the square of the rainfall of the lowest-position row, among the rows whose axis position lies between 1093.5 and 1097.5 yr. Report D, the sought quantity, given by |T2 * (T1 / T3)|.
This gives 1.7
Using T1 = 334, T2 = 3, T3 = 610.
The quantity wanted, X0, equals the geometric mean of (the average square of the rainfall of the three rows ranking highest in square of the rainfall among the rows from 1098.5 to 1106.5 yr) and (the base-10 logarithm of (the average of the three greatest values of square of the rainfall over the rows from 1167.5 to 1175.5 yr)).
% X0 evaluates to 15.7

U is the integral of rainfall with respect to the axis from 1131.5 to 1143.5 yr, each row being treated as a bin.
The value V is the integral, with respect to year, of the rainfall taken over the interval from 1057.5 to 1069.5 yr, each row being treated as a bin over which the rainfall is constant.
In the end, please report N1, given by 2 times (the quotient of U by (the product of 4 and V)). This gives 0.90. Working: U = 135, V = 75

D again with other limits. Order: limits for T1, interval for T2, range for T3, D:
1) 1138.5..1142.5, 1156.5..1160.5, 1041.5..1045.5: 10.8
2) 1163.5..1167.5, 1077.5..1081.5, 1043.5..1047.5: 9.6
